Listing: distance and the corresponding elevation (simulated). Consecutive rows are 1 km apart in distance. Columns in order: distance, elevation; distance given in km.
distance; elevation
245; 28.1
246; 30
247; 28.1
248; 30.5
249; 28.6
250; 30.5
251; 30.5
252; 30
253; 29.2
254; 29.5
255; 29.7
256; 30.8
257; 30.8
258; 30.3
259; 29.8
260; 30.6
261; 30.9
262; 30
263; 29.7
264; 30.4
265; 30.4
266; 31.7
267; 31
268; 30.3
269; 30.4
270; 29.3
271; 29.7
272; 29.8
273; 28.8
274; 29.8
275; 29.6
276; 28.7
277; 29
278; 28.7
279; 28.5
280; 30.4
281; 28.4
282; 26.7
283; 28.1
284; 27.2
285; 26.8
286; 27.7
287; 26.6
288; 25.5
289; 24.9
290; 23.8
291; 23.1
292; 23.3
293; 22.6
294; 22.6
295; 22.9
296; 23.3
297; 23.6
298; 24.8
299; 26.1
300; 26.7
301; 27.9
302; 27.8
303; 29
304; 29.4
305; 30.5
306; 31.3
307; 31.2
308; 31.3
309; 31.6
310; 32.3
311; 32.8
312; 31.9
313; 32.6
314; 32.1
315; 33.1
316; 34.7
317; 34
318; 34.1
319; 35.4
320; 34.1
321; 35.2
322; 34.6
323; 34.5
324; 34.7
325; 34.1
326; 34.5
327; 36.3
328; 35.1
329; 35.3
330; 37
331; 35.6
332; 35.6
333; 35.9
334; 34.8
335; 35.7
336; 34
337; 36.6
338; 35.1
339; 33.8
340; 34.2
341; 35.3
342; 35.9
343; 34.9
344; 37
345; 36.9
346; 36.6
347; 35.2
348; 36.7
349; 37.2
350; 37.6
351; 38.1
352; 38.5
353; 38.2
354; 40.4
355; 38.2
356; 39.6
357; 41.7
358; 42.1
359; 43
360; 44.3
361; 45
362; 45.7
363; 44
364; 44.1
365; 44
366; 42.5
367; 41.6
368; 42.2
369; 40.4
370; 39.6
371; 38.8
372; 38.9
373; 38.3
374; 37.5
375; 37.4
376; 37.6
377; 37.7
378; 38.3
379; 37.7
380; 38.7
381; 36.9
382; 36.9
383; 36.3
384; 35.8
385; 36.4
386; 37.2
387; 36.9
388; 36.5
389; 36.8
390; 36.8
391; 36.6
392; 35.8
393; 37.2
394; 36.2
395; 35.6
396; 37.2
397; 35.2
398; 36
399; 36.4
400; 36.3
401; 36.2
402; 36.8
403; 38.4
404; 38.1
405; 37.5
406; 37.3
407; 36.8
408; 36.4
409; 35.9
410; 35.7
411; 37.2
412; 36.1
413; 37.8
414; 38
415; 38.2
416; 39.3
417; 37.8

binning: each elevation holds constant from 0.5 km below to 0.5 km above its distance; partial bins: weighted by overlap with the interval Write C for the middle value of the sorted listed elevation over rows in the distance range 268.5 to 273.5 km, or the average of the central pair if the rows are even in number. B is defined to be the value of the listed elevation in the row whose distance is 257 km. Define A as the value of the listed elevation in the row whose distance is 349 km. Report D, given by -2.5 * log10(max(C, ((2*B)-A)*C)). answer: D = -7.2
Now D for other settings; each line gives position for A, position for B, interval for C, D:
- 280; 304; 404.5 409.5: -7.5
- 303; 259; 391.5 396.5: -7.6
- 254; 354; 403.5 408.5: -8.2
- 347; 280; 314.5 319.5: -7.4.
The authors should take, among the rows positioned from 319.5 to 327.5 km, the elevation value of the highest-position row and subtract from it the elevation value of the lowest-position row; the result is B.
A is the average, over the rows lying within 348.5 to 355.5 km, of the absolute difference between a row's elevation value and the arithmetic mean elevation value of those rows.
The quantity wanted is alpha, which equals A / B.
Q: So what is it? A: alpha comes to 0.3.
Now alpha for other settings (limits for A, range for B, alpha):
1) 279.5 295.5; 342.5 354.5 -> 0.4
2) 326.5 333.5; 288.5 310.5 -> 0.1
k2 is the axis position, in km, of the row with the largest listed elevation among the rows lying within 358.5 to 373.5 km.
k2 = 362 km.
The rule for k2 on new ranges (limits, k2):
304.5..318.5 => 316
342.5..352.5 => 352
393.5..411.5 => 403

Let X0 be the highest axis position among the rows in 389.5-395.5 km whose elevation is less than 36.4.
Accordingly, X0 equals 395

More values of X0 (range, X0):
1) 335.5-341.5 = 341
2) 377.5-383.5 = 383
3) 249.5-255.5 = 255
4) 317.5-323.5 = 323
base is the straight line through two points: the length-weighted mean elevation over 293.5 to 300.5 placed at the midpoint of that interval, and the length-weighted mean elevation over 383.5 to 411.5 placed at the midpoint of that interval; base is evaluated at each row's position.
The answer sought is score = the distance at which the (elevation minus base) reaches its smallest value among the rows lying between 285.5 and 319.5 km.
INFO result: 294 km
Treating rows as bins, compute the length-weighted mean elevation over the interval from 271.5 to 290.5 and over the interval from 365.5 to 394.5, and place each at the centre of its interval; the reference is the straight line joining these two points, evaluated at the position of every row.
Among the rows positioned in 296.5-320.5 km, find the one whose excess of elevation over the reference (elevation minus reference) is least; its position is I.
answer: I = 297 km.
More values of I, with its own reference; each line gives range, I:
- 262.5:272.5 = 270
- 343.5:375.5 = 375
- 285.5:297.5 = 294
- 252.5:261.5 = 259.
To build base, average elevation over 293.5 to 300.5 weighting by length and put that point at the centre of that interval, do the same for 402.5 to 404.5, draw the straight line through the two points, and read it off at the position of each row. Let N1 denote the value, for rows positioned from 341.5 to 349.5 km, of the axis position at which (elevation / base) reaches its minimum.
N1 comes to 347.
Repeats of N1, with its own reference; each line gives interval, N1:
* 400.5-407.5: 407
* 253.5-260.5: 259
